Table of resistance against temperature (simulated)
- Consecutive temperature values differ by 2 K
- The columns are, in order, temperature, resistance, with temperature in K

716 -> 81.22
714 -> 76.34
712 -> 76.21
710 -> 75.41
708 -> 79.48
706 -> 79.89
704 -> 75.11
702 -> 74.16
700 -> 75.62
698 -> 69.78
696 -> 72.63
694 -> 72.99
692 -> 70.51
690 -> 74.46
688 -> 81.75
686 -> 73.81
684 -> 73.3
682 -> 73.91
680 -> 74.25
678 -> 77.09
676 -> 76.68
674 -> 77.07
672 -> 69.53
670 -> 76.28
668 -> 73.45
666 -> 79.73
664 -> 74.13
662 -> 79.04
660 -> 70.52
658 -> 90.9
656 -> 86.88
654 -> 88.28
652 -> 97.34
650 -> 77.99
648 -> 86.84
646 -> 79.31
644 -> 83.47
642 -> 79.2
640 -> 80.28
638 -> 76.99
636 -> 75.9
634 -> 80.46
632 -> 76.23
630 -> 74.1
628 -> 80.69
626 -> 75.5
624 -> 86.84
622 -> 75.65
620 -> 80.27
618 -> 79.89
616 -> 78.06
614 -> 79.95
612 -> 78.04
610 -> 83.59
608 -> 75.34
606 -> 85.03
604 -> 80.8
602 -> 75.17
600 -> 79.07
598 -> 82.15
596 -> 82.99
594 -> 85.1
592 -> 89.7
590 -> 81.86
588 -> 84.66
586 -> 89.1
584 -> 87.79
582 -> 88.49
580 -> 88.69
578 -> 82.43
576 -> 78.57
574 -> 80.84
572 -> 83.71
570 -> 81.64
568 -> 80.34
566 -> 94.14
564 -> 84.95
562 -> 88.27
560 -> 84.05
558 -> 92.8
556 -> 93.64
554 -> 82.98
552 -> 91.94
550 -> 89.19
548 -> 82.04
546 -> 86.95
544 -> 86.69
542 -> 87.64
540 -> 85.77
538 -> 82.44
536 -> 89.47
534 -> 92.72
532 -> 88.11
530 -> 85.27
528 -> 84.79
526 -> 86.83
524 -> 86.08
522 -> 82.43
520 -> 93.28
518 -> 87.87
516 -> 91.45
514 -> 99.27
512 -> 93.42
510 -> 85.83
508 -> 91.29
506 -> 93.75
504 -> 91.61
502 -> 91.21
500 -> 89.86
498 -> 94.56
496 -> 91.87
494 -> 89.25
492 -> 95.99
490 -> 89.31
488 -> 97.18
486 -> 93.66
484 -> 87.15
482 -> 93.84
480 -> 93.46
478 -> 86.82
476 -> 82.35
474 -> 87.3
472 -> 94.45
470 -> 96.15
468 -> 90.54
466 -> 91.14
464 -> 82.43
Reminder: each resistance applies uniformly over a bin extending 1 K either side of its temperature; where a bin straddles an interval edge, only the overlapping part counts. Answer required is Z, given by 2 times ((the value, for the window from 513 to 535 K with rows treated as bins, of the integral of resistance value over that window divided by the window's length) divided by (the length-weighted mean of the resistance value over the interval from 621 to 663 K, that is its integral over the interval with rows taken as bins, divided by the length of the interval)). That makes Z 2.2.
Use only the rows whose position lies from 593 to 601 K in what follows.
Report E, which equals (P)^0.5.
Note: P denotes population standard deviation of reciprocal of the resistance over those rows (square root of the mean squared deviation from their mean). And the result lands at 0.018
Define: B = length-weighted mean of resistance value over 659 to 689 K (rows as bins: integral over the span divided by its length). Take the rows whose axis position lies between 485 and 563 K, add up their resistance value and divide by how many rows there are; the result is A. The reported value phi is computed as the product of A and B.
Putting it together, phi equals 6746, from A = 90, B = 75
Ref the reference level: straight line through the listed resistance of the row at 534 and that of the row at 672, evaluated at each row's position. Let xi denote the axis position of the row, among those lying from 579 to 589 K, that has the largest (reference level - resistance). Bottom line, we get 588 K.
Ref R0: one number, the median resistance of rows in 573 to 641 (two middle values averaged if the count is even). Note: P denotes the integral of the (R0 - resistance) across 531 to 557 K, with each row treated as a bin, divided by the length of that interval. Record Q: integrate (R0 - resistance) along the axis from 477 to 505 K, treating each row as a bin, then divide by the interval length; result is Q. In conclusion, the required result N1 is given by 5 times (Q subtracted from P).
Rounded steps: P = -7.1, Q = -11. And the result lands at 21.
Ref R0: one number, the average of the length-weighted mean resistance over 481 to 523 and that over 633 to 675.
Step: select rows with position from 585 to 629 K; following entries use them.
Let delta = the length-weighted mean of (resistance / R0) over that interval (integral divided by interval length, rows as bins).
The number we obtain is 0.95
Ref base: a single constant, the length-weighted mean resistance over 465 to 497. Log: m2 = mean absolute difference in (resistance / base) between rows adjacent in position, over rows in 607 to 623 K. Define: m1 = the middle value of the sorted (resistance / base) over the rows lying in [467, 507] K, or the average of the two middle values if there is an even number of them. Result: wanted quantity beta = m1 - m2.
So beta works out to 0.97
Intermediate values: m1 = 1.01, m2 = 0.038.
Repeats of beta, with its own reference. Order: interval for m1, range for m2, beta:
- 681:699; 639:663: 0.71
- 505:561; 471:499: 0.91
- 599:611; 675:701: 0.84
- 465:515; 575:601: 0.97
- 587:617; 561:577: 0.84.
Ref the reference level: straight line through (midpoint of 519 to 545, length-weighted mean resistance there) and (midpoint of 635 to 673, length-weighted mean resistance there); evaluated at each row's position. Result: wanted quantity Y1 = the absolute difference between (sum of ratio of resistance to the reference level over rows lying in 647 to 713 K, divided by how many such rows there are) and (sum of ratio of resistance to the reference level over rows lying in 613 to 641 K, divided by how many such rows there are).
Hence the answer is 0.020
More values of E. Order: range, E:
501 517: 0.020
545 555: 0.022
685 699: 0.025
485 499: 0.018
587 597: 0.019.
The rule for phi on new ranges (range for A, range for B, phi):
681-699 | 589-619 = 5977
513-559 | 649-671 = 7176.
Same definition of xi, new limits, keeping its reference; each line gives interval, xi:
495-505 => 500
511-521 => 518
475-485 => 476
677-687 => 684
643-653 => 650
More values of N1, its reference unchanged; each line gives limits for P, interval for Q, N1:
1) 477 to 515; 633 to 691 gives -66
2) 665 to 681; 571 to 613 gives 37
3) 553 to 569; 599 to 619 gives -41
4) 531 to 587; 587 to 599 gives -11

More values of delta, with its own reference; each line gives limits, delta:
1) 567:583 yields 0.97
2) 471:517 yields 1.07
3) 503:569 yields 1.03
